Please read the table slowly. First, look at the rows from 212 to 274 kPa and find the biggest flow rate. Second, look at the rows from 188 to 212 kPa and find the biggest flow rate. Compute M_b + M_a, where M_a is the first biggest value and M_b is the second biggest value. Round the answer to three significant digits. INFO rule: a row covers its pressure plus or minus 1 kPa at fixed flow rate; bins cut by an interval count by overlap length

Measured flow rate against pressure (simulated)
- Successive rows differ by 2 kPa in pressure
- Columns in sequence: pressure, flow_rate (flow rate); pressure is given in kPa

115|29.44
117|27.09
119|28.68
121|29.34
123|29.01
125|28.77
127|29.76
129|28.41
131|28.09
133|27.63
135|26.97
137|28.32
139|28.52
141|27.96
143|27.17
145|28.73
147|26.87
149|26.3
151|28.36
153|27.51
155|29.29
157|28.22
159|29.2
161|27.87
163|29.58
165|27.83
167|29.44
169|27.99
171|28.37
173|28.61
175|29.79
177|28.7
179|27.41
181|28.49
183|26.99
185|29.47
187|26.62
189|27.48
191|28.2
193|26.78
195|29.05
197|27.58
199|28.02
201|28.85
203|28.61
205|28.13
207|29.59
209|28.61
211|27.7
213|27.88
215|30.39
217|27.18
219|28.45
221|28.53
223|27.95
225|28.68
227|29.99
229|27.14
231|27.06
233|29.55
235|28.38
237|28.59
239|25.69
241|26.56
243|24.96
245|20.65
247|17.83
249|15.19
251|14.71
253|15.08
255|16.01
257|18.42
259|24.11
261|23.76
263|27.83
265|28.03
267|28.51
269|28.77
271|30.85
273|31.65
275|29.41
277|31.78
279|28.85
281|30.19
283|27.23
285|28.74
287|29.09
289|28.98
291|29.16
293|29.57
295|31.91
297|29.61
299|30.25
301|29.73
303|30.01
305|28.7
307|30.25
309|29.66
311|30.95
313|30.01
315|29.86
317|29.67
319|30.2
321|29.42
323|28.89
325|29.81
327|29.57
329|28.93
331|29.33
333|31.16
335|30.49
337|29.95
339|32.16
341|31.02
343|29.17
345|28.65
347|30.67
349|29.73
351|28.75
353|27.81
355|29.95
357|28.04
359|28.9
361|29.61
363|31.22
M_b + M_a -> 61.2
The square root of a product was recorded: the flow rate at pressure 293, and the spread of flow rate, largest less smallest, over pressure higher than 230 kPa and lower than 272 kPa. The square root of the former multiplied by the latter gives 21.8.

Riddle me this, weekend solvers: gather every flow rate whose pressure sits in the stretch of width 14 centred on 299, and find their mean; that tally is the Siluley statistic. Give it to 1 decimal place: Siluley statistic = 30.0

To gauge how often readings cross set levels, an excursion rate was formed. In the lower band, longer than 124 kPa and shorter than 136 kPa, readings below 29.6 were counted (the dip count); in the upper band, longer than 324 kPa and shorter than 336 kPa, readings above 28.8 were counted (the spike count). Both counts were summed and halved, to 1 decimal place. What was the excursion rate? 5.5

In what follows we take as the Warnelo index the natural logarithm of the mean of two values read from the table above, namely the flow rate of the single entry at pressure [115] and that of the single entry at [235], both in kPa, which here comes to 3.36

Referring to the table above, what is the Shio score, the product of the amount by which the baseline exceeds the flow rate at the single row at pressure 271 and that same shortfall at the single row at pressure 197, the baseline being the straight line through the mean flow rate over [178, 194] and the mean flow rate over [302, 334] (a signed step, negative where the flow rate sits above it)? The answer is -0.5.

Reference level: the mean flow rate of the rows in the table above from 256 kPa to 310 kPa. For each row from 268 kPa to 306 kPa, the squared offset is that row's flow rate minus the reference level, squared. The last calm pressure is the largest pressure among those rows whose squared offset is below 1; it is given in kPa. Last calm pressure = 305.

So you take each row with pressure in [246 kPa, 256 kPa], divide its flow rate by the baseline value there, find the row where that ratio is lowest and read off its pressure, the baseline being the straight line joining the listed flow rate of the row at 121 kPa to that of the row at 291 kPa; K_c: 251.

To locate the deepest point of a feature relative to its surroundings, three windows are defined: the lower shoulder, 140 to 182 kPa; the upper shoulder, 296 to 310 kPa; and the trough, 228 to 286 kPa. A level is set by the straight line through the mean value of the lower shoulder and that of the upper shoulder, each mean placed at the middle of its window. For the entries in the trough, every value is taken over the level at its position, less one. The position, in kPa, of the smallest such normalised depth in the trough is 251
